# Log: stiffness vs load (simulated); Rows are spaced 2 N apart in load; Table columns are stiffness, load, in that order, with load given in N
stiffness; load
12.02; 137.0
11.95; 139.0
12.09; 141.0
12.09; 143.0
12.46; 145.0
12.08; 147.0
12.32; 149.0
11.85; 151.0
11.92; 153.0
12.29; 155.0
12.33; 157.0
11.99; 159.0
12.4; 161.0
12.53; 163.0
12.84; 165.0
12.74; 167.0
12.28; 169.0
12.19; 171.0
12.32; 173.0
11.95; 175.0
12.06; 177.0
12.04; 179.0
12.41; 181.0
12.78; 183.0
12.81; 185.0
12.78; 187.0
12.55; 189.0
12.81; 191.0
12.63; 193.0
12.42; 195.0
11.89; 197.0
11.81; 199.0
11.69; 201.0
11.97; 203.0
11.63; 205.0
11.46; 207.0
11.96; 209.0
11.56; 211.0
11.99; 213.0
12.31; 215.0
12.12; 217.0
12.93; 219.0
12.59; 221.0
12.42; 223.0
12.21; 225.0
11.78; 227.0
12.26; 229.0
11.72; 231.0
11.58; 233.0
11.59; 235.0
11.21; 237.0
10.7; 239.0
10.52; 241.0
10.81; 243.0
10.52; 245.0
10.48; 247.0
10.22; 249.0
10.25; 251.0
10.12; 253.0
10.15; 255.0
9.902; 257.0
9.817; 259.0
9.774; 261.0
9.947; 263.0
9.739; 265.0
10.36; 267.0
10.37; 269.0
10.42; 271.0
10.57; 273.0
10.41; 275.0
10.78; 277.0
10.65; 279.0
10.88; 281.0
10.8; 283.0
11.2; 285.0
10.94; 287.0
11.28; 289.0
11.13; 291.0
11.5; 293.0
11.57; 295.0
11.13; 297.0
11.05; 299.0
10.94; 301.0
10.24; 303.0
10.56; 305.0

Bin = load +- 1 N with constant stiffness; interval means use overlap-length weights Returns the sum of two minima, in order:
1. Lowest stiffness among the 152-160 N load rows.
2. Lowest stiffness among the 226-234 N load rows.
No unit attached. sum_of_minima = 23.5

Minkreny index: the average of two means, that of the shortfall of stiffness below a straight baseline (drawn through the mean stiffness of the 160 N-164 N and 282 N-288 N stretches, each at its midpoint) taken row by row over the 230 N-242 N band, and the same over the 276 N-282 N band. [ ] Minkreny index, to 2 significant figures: 0.32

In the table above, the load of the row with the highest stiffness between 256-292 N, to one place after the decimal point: 289.0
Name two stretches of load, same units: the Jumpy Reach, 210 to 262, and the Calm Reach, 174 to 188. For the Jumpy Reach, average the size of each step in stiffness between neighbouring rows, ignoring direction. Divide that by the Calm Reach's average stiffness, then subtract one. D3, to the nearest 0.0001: -0.9788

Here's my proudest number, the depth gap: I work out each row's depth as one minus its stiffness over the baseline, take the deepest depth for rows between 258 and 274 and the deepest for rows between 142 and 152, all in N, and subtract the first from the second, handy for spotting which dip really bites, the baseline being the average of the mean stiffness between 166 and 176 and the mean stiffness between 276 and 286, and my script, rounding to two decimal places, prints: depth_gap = -0.18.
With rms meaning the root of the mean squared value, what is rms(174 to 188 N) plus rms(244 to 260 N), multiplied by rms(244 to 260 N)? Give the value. 230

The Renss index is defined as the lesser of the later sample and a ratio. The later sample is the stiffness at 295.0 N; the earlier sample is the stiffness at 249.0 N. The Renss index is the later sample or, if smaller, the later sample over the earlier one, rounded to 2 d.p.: 1.13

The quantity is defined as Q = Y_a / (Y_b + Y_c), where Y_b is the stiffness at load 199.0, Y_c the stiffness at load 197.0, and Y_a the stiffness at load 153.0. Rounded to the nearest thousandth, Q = 0.503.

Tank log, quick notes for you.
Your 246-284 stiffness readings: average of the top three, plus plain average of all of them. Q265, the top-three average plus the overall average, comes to 21.1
